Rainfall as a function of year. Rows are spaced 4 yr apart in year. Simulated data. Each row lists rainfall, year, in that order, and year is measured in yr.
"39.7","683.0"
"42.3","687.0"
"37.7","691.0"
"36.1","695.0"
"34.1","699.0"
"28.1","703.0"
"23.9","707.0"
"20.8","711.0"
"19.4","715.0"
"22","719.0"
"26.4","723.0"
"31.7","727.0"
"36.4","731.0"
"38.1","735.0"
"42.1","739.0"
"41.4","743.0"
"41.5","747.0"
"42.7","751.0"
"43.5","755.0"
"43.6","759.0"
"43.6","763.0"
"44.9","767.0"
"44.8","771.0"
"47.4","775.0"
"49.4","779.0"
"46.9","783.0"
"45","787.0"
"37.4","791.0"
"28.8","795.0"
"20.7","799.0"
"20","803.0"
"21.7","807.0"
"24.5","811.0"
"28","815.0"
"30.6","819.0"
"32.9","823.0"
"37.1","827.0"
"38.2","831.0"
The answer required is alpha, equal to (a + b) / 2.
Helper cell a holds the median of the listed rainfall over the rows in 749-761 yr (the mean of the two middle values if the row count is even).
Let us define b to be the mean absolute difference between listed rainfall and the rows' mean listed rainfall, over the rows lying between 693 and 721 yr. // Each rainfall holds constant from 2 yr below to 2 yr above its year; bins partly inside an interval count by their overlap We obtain 24.5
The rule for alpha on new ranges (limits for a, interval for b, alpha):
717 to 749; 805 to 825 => 20.4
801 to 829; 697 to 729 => 16.1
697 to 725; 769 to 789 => 12.7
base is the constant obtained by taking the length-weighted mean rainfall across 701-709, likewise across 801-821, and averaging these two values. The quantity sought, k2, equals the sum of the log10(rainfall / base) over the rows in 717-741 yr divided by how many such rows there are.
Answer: 0.10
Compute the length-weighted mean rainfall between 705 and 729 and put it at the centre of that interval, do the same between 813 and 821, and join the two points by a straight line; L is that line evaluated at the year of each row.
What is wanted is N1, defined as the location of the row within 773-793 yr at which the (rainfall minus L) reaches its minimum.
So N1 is 791.0 yr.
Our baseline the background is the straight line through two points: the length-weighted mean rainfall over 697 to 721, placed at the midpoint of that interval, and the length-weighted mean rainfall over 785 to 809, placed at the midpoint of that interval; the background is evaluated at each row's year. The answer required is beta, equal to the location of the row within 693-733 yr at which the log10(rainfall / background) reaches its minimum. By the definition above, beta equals 715.0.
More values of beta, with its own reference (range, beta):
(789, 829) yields 803.0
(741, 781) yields 747.0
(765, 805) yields 803.0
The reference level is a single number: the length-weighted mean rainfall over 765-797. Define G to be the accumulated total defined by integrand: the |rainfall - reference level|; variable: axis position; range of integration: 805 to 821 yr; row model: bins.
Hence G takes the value 270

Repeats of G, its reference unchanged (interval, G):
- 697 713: 262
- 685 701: 88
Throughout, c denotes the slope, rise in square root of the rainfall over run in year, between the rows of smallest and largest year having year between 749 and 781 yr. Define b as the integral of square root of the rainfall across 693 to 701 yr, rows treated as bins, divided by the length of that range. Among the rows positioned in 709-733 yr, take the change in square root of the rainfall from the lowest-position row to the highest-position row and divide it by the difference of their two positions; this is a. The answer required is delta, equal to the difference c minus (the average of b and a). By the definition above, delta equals -2.98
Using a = 0.07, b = 5.92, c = 0.018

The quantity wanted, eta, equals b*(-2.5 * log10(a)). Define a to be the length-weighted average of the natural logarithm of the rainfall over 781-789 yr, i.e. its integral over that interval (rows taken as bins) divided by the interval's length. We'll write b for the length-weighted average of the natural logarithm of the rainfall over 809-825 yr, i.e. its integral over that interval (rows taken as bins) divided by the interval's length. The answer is -4.9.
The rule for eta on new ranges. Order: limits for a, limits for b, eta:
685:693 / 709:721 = -4.3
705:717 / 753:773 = -4.6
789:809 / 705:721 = -3.9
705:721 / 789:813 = -3.9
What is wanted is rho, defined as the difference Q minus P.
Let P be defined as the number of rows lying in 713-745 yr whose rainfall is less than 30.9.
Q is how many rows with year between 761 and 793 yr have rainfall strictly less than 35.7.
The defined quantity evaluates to -3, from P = 3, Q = 0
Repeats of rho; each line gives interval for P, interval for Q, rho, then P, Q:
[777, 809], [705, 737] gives 2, 4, 6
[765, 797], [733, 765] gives -1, 1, 0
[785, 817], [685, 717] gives -1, 6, 5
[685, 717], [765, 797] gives -3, 4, 1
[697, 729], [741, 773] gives -6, 6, 0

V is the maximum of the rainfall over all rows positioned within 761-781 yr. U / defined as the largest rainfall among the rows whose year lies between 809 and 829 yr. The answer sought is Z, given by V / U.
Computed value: 1.33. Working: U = 37.1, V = 49.4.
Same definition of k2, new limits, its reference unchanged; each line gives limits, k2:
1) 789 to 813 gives -0.01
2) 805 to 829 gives 0.05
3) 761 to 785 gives 0.26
